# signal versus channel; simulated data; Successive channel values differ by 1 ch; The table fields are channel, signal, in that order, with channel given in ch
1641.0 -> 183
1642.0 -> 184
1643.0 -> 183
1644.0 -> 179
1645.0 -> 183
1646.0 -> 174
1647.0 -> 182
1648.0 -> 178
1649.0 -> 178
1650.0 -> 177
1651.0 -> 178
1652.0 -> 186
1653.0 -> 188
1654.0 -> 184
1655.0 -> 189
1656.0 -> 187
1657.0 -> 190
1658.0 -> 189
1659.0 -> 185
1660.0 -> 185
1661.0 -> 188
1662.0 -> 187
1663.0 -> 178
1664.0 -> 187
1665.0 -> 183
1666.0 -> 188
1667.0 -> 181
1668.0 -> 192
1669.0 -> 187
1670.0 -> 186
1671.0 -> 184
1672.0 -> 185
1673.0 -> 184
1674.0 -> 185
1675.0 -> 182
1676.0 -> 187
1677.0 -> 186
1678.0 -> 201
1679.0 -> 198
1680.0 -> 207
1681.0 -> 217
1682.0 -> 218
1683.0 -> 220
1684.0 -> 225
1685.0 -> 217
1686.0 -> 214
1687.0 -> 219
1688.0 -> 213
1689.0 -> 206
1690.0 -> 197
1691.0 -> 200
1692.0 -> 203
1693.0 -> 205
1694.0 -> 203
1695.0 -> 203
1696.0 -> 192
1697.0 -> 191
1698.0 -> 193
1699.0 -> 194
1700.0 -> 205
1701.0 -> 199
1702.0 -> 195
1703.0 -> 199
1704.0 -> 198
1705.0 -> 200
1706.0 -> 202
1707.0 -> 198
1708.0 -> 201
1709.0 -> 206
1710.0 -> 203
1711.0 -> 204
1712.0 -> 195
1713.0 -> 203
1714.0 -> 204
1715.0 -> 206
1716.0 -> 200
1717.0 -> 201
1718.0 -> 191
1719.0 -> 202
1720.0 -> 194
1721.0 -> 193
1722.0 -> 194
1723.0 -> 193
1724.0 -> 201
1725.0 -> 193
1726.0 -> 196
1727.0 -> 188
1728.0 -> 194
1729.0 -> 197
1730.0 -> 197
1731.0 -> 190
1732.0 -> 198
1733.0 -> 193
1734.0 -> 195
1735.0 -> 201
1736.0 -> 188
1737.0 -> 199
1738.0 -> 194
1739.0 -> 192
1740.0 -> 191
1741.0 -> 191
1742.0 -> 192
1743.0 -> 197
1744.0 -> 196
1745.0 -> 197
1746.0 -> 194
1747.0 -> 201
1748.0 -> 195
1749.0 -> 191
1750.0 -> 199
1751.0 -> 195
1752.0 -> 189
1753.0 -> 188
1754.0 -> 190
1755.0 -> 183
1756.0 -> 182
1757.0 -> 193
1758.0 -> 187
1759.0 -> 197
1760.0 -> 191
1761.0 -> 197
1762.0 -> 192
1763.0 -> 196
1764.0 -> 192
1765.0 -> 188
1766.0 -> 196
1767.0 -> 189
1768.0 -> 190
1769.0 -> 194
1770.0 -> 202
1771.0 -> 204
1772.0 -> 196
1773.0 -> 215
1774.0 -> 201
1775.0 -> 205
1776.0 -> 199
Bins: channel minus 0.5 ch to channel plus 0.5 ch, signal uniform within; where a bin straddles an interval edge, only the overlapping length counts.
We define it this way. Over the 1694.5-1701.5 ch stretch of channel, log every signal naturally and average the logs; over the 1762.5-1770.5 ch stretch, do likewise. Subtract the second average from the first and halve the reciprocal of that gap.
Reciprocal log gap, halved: 29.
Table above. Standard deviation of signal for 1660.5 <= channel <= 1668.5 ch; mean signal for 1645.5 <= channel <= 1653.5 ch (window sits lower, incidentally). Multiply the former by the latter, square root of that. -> 28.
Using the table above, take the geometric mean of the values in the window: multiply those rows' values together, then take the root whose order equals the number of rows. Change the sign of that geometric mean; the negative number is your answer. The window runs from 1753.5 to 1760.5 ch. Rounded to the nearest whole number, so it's -189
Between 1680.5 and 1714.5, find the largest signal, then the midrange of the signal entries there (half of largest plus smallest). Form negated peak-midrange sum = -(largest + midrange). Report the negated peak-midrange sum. -433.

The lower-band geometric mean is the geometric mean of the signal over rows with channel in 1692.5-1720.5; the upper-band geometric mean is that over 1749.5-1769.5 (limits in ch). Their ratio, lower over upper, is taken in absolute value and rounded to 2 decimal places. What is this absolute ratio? 1.04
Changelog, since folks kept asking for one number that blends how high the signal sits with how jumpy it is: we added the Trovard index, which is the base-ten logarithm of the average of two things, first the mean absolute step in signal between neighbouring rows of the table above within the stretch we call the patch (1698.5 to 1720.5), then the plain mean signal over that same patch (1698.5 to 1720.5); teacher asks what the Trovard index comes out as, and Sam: 2.01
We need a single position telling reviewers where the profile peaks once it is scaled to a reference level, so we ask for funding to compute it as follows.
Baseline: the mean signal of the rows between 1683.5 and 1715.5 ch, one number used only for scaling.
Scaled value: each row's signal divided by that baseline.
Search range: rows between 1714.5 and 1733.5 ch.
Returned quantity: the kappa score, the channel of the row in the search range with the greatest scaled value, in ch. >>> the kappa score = 1715.0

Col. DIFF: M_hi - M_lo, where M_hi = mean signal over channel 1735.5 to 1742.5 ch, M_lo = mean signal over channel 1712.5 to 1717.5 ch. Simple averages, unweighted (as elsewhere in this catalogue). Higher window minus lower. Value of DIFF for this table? -10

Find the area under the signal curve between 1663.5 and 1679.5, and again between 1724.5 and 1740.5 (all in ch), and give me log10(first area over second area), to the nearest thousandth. -0.016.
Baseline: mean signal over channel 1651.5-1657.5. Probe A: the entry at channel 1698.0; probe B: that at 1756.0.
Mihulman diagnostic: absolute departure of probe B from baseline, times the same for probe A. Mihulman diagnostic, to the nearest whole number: 30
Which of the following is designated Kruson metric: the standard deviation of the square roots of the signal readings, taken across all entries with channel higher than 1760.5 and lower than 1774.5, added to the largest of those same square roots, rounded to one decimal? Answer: 14.9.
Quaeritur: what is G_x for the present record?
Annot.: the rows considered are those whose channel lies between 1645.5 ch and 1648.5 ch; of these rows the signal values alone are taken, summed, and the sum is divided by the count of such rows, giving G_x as 178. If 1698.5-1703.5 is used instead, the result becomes 198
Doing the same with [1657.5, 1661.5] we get 187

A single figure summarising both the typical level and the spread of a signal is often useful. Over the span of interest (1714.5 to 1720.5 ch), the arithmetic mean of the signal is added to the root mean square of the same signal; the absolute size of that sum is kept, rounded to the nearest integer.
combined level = 398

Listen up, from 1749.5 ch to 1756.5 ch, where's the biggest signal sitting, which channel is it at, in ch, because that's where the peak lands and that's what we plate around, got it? 1750.0 ch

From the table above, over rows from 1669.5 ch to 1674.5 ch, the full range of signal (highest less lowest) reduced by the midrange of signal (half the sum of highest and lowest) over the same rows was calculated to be -183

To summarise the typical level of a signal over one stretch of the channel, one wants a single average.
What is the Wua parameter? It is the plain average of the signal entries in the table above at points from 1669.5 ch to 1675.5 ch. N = 184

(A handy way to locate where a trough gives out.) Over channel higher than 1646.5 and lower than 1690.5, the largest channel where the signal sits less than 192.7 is 1677.0 ch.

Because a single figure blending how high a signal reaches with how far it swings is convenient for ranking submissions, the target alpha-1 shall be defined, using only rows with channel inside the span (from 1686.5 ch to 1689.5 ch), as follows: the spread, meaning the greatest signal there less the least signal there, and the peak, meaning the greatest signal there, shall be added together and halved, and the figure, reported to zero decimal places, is 116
